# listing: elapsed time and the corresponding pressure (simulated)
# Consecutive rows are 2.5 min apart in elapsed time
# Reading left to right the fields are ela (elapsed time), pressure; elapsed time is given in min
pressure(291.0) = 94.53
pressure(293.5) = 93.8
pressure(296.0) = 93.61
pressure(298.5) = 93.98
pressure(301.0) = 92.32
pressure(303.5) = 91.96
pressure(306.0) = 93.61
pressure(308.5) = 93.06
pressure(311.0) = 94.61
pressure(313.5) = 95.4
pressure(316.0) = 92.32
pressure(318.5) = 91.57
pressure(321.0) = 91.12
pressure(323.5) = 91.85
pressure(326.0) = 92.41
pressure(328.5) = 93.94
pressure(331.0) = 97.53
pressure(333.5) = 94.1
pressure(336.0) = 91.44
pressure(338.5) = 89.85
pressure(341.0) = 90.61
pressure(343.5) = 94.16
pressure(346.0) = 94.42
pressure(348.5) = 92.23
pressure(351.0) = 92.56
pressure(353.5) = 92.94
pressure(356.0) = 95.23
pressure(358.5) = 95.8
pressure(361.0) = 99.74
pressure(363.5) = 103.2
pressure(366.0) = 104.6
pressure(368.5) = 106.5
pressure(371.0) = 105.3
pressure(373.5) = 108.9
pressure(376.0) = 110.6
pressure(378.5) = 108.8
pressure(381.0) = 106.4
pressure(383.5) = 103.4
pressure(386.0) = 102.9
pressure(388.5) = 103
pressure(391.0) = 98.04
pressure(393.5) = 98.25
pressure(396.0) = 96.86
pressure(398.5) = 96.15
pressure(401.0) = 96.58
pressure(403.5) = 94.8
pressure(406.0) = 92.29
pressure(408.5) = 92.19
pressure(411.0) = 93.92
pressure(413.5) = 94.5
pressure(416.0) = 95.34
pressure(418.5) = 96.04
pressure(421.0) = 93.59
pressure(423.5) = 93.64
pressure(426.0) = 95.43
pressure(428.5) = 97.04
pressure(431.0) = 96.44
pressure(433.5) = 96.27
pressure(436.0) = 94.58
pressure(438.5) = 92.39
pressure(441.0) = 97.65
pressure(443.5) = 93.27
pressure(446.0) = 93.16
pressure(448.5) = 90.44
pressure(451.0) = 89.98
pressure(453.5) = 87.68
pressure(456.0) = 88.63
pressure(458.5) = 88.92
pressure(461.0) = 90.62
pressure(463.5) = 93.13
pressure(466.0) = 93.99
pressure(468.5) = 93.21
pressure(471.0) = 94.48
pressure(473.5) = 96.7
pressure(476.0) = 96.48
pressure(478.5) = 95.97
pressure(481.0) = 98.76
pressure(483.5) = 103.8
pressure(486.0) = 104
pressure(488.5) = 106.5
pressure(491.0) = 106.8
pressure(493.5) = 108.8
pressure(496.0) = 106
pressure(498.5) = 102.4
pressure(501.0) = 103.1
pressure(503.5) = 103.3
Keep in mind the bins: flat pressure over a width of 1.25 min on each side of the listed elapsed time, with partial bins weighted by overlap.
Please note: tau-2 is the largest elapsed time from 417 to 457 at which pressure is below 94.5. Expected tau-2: 456.0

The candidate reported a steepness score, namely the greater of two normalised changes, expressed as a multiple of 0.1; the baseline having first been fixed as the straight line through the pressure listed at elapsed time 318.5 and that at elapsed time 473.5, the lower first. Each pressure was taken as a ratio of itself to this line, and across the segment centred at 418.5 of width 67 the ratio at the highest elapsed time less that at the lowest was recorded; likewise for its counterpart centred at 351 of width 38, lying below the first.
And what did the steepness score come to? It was 1.2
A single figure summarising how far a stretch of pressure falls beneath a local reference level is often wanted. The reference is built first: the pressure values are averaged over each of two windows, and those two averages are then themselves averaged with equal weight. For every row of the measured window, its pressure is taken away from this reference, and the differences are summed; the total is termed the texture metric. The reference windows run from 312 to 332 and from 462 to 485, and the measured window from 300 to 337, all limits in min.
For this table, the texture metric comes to 24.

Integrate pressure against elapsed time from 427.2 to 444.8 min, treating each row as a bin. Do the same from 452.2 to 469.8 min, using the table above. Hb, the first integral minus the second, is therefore 79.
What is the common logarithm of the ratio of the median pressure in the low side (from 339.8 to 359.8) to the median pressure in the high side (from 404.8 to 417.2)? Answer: -0.002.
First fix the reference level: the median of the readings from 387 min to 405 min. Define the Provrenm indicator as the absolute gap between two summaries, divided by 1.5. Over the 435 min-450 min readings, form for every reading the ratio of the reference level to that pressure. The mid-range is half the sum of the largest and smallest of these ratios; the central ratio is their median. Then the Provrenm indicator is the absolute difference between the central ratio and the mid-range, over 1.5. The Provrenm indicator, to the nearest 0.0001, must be 0.0051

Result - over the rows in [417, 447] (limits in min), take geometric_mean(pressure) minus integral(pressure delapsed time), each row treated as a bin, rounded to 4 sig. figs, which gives -2754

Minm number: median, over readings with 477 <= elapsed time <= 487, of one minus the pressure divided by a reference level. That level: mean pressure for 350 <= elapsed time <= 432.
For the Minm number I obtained -0.02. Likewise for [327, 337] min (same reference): 0.05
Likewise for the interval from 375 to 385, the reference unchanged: -0.09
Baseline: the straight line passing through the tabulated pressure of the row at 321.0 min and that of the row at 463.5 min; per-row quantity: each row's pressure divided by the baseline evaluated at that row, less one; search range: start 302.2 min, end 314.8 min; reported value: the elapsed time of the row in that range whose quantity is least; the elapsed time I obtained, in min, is 303.5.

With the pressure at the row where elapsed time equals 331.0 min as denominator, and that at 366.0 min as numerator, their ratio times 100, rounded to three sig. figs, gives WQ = 107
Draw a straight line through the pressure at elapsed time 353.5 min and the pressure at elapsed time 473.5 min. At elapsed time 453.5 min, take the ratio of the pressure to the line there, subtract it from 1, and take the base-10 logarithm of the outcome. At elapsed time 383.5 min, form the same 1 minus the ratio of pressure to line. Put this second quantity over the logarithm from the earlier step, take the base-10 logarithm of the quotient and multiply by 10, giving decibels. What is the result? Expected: -10.2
